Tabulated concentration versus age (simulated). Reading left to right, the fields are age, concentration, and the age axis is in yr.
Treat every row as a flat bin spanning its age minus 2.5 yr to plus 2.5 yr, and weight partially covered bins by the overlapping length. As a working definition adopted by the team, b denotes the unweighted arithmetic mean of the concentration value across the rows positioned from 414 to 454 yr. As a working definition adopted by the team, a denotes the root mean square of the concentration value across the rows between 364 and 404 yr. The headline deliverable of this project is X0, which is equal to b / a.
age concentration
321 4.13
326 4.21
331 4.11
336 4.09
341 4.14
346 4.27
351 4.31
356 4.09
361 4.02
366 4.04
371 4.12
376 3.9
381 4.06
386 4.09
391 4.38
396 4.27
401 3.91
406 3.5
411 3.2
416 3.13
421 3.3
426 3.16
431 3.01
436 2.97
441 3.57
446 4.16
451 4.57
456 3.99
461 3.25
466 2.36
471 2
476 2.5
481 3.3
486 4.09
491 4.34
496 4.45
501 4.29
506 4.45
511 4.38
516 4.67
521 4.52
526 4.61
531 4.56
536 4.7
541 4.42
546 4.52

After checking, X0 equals 0.8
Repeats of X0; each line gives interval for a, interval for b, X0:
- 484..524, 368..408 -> 0.9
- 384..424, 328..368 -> 1.1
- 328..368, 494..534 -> 1.1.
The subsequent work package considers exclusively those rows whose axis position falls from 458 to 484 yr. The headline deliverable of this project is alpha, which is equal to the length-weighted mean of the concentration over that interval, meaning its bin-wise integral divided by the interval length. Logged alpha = 2.7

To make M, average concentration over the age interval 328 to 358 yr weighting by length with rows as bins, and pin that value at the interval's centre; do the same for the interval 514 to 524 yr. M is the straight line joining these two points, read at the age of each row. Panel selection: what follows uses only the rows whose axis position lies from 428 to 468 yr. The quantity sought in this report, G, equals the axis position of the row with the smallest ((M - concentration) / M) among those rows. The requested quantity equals 451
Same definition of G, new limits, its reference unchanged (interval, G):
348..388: 351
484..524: 516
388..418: 391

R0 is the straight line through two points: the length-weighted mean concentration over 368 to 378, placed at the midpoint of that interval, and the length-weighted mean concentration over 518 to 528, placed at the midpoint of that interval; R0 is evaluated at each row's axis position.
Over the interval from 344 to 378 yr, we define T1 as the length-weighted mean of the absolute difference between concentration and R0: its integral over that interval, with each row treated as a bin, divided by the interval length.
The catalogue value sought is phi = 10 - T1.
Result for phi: 9.8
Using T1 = 0.2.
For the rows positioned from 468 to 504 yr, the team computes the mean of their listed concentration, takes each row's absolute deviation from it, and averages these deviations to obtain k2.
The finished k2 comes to 0.83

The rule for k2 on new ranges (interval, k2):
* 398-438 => 0.22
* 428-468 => 0.59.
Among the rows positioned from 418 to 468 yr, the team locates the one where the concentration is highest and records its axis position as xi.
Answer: 451 yr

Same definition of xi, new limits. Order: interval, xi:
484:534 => 516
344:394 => 391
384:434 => 391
